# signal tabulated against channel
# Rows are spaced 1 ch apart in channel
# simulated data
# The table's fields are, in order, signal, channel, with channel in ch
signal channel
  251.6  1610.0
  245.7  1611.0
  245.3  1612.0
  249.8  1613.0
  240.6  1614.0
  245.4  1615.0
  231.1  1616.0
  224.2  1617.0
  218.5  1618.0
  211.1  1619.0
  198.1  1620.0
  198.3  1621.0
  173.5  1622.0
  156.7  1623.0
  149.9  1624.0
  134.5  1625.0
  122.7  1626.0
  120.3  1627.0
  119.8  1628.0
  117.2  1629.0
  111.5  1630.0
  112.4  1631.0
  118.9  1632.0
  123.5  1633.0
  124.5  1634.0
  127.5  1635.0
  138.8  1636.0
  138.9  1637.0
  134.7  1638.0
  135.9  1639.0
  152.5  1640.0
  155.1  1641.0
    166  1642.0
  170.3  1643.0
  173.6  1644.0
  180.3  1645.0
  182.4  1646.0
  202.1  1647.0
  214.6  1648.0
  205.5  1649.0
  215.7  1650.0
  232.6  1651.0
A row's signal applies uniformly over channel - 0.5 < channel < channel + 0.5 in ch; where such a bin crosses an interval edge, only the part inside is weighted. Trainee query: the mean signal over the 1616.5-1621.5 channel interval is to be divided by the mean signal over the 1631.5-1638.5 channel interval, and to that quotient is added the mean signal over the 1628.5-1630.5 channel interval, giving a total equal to 116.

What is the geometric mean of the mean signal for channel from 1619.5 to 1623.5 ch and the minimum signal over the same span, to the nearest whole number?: 169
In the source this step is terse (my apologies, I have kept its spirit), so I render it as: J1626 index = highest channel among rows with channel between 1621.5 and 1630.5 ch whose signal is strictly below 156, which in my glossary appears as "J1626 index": 1630.0 ch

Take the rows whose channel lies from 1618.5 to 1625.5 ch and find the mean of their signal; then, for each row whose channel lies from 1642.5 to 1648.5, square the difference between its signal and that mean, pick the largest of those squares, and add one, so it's 1602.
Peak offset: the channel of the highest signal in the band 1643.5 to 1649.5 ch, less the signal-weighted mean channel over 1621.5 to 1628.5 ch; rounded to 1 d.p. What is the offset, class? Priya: 23.3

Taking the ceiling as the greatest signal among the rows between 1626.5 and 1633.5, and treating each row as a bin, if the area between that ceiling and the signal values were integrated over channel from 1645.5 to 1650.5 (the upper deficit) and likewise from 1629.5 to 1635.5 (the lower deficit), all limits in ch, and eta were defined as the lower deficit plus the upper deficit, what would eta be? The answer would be -380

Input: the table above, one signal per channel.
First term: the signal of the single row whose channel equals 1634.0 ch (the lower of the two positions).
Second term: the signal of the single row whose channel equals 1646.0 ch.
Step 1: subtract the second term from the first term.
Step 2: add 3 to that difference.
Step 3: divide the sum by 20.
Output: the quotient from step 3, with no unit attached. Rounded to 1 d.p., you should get -2.7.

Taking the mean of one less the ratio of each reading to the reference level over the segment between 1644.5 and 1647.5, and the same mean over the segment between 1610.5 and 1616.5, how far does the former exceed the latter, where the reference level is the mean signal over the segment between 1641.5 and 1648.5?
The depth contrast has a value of 0.30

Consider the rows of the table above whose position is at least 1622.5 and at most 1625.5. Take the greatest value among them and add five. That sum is 162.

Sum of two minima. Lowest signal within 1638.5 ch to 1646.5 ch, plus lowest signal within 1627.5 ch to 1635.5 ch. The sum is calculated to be 247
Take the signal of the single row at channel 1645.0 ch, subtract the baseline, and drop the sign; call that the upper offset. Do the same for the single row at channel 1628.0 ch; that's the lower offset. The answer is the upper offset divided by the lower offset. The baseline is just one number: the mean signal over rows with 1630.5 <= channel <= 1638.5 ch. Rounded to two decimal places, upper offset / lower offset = 6.96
